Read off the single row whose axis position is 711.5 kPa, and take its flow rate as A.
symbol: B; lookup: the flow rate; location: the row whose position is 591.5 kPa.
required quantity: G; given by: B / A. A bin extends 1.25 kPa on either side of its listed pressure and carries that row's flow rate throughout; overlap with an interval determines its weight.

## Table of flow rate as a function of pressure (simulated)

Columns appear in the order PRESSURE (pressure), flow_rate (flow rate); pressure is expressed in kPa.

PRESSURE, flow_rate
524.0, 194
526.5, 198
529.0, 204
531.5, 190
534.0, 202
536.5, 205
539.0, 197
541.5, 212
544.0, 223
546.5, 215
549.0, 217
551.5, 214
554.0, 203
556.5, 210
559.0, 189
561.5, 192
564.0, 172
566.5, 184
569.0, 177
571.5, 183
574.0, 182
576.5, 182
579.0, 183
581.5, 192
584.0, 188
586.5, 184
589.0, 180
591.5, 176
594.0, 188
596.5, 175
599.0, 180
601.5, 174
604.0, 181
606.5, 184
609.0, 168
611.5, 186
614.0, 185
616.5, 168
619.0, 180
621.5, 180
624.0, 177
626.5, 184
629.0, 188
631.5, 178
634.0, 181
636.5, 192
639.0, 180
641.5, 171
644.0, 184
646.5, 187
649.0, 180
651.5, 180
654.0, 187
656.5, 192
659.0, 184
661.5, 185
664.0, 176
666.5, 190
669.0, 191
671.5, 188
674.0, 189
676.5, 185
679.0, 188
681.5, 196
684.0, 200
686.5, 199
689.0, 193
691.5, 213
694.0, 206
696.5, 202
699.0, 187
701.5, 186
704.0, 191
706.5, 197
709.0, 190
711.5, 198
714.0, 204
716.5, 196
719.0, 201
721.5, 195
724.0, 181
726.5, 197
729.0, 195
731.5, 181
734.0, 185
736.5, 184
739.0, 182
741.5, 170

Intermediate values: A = 198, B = 176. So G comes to 0.89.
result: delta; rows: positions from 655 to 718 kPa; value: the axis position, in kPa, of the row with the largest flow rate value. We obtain 691.5 kPa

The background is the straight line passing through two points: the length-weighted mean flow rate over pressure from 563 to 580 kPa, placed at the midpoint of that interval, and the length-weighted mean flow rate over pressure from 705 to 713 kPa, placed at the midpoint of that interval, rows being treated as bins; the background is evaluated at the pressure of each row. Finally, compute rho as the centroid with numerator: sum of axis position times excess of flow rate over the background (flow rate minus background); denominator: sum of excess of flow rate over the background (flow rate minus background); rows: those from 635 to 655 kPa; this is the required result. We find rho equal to 646.0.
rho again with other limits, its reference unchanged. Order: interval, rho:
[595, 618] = 607.3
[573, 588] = 581.8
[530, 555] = 543.9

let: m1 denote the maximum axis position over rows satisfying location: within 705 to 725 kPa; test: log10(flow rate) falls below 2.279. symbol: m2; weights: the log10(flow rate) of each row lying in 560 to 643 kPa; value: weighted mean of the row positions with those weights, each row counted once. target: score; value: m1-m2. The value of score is 122.5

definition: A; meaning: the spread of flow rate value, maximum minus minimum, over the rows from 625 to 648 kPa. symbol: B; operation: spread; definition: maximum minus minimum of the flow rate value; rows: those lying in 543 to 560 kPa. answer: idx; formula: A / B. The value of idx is 0.62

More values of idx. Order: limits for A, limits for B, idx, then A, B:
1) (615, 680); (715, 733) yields 1.20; 24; 20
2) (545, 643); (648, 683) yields 2.45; 49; 20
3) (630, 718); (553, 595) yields 1.11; 42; 38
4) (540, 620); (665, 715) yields 1.96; 55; 28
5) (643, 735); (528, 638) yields 0.67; 37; 55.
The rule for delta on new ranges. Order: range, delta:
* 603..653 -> 636.5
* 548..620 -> 549.0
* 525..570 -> 544.0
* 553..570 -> 556.5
